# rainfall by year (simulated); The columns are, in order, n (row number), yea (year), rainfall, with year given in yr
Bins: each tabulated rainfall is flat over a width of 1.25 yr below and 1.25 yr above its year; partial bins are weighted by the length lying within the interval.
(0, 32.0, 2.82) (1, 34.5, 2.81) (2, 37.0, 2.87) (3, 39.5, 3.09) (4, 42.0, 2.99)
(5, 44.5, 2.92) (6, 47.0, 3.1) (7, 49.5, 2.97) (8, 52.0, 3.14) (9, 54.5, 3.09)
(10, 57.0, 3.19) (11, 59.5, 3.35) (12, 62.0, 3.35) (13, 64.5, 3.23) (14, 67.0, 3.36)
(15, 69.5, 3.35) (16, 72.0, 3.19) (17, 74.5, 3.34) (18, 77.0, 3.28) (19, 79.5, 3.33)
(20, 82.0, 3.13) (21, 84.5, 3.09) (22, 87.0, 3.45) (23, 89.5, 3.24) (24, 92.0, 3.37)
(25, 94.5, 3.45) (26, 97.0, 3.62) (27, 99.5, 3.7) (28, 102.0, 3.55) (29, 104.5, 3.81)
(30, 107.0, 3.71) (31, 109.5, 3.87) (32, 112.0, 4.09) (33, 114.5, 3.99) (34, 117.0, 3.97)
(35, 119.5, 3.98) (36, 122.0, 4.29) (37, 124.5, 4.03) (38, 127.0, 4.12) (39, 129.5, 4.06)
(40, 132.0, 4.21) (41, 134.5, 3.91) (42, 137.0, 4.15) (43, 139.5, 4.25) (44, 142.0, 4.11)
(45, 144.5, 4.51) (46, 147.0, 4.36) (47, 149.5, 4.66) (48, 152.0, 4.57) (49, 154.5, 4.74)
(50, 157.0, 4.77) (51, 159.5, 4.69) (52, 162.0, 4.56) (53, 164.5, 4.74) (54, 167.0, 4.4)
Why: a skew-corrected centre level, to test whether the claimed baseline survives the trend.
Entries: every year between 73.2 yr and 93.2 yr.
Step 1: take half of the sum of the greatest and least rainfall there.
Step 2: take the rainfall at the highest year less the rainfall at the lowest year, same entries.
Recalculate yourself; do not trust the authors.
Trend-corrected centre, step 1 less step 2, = 3.24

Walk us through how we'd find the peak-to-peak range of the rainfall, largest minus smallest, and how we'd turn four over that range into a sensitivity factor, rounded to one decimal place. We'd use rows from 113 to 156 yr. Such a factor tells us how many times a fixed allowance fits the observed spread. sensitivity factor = 4.8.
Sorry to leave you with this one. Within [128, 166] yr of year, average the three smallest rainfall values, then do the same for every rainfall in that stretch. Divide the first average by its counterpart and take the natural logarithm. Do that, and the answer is -0.093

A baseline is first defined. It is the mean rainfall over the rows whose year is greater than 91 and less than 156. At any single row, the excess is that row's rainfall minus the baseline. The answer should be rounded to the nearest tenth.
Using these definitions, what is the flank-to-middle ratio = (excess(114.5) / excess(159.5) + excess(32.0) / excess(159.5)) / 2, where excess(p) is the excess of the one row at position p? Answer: -1.0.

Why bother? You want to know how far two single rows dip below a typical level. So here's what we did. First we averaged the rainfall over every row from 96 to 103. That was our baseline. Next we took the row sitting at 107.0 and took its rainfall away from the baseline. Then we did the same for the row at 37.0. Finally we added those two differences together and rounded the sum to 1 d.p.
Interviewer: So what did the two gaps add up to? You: 0.7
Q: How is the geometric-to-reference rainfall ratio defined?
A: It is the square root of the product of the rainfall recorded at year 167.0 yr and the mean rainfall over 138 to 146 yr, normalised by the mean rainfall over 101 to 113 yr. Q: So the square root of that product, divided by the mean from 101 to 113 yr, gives 1.14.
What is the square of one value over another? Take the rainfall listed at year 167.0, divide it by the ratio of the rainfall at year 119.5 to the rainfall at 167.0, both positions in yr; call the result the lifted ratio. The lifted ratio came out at 4.9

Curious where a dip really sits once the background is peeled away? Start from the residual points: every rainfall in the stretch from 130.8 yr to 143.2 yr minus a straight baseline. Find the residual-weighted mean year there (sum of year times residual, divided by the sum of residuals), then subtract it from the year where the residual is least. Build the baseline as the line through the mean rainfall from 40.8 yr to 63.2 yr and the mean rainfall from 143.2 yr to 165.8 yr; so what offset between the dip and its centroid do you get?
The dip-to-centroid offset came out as -3.0 yr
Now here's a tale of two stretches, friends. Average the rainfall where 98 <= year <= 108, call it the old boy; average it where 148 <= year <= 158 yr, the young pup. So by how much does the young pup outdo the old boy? 1.0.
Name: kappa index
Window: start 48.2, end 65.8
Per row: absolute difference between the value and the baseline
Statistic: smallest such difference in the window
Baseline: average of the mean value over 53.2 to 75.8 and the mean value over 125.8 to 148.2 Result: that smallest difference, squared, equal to 0.14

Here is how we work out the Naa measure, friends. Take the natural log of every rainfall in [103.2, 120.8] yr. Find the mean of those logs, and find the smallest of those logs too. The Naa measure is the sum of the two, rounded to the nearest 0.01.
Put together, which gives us 2.68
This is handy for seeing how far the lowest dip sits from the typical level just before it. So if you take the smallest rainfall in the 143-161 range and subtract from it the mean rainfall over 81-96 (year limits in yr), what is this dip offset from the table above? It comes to 1.1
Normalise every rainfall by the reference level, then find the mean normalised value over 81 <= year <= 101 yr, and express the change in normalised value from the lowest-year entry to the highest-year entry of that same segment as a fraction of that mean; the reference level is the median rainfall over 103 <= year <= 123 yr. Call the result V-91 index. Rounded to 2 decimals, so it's 0.17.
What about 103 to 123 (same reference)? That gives 0.12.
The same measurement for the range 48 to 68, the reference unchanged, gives 0.12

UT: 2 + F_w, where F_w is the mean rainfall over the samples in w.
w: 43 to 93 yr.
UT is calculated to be 5.2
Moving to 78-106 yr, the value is 5.4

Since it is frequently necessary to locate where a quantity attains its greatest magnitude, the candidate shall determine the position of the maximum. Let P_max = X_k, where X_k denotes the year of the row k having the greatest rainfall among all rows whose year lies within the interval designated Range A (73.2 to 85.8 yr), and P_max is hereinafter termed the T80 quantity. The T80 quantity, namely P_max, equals 74.5 yr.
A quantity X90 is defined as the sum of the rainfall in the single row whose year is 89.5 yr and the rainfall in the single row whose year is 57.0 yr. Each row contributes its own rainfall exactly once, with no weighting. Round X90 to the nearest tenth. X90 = 6.4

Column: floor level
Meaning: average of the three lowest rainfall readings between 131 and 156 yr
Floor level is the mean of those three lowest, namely 4.1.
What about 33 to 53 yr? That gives 2.9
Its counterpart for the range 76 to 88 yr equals 3.2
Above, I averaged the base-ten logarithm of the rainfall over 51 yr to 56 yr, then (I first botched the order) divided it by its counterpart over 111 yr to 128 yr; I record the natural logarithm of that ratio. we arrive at -0.21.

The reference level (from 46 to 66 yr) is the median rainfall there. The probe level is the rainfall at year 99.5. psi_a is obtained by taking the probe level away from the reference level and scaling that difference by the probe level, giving -0.14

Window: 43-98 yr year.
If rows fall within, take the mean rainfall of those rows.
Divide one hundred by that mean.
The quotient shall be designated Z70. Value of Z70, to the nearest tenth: 30.8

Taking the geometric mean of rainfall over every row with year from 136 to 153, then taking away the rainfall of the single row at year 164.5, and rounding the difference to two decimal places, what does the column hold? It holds -0.37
